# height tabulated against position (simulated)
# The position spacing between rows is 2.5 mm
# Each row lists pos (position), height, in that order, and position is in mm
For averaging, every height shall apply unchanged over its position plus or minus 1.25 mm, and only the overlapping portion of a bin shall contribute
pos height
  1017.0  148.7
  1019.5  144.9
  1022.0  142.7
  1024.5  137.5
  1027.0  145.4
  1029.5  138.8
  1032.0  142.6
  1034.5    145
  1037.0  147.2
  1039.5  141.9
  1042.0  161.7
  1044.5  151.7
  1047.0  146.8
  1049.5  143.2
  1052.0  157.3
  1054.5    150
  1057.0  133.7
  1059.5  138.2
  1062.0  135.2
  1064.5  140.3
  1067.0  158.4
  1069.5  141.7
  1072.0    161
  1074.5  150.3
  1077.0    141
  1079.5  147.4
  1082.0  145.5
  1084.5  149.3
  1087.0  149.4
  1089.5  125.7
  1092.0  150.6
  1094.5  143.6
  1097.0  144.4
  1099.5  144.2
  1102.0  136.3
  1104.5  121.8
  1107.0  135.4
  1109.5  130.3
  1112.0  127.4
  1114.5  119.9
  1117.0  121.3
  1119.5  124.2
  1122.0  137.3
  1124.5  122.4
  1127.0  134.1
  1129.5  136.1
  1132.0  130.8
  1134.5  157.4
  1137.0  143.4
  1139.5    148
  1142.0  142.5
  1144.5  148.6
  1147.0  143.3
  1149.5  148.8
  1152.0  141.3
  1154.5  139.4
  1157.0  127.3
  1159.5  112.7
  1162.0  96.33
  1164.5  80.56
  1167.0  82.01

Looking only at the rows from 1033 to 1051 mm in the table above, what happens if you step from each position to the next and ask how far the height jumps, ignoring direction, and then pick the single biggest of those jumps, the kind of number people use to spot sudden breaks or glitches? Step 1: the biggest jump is 20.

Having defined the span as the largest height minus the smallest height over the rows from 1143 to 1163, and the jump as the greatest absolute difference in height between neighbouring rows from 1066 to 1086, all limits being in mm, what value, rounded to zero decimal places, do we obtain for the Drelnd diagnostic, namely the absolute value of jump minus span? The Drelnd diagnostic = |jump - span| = 33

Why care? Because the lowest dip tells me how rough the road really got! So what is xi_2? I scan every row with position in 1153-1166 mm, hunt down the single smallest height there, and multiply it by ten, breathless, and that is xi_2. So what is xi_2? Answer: 806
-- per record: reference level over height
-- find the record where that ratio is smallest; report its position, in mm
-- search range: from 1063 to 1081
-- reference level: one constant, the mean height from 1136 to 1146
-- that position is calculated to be 1072.0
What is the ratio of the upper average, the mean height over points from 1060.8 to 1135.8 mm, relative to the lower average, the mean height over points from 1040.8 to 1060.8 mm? 0.94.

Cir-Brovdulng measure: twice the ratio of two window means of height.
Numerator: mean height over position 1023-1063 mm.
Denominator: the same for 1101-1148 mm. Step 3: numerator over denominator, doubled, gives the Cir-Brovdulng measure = 2.15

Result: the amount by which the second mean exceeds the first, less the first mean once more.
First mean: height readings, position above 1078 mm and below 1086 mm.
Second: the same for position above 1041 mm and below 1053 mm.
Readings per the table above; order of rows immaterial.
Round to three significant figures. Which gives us -143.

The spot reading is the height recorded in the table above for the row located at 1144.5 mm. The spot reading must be 148.6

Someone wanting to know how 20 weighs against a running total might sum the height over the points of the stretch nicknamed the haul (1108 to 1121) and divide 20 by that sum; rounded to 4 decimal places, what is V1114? 0.0321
